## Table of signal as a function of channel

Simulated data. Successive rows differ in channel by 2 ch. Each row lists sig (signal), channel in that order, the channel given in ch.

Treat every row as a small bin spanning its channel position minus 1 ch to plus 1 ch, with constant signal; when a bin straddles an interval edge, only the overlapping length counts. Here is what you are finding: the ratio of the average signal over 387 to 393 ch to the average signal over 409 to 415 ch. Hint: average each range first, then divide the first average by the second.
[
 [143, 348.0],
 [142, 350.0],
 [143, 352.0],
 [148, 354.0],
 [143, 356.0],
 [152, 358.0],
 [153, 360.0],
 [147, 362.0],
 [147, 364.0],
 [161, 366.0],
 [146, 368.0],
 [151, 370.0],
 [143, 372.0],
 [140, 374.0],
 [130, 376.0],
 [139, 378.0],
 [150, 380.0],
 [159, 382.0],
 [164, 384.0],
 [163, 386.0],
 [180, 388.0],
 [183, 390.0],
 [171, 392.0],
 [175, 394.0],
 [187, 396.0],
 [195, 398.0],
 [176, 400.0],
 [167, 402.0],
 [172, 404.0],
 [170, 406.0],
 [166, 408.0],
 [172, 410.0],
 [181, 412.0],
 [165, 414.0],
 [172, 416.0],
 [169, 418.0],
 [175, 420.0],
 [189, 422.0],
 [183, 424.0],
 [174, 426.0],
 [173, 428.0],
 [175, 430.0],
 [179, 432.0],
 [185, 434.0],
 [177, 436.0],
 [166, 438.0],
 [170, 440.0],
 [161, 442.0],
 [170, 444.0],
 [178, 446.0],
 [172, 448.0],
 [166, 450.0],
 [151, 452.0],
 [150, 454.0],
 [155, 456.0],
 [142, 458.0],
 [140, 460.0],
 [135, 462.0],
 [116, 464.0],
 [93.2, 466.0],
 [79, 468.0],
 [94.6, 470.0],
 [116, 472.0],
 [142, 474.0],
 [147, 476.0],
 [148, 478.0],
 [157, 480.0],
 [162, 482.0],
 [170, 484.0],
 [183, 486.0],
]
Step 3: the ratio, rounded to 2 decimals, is 1.03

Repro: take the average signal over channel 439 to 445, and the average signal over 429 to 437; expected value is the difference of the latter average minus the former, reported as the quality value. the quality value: 12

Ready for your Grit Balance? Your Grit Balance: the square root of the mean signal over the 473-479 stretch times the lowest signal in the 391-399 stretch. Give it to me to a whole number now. 158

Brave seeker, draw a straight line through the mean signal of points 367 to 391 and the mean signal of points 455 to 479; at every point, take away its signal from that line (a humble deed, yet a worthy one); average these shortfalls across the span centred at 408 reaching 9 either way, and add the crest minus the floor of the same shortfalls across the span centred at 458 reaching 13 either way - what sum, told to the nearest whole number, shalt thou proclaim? 65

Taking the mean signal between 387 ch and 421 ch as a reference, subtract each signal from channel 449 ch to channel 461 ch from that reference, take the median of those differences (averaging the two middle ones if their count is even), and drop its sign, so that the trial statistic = 25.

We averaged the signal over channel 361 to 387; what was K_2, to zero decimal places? 149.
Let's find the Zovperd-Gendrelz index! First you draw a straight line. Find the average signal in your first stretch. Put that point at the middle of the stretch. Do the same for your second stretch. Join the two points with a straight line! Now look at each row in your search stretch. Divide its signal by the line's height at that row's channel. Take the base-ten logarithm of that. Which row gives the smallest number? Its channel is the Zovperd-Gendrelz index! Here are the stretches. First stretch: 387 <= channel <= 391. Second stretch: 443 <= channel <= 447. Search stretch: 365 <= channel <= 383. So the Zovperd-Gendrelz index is 376.0 ch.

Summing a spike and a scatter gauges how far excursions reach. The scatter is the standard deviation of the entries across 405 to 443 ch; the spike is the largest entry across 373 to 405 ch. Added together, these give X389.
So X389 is 202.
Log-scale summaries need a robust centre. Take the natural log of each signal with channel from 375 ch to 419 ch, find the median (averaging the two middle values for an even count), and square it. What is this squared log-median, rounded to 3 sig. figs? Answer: 26.4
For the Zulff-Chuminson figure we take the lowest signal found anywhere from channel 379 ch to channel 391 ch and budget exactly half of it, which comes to 75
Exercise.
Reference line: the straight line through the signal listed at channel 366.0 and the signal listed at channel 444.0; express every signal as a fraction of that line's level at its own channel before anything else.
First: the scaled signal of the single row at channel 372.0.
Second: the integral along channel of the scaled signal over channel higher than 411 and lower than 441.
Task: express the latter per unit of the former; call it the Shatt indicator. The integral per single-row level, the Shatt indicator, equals 35.5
